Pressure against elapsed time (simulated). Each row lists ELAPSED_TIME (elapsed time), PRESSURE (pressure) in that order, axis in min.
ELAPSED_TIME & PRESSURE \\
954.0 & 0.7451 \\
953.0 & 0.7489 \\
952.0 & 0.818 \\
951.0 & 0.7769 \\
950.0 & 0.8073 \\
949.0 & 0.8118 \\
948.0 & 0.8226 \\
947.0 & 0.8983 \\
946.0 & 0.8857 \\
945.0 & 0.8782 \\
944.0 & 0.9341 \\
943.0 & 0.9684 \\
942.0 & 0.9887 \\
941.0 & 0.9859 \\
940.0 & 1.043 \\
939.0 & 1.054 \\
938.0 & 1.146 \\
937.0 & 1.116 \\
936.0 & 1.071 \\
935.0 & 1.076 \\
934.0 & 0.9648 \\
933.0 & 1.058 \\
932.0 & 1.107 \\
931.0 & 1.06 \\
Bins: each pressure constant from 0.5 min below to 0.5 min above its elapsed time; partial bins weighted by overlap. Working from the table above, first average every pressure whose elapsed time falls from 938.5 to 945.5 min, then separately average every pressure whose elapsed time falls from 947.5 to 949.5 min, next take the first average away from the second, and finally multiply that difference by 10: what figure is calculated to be -1.6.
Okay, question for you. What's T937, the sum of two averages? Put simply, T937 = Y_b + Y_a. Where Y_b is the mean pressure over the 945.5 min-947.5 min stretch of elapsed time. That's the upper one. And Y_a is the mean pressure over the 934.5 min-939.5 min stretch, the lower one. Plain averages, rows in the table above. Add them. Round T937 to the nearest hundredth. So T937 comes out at 1.98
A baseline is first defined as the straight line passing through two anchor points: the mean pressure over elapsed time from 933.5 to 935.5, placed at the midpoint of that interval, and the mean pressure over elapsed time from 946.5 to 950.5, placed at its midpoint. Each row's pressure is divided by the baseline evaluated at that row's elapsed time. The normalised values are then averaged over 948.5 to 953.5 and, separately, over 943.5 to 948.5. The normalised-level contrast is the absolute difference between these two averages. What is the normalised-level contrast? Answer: 0.029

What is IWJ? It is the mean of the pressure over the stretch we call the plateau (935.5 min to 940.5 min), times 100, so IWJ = 109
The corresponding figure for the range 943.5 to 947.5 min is 90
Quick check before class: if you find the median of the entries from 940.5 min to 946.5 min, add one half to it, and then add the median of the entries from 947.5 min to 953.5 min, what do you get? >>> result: 2.3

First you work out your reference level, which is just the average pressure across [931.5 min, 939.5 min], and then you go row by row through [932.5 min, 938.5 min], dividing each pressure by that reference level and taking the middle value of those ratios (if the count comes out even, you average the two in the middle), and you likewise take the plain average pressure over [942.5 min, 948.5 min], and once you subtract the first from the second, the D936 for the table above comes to -0.10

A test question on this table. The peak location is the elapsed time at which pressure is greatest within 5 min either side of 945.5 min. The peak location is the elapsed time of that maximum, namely 942.0 min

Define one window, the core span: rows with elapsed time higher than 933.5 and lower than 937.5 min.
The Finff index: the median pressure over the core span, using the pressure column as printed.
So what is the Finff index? 1.07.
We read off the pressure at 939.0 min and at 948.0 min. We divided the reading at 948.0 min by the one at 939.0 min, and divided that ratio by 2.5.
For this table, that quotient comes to 0.31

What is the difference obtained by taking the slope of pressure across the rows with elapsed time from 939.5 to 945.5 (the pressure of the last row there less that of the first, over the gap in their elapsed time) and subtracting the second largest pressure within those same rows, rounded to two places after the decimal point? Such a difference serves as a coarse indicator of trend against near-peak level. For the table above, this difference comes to -1.02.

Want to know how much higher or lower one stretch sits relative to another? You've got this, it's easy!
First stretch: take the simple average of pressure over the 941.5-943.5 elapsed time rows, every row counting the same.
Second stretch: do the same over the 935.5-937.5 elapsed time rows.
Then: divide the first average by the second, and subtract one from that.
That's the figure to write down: -0.11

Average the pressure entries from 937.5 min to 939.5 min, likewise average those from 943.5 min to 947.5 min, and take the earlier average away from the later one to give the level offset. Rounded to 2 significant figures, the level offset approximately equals -0.20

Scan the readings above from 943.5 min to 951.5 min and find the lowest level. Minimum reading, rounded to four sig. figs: 0.7769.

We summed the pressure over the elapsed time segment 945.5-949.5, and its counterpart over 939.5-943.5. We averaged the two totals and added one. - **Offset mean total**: 4.70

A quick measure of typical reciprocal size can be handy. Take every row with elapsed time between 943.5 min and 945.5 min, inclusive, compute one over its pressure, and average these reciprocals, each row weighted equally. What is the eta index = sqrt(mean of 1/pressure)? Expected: 1.05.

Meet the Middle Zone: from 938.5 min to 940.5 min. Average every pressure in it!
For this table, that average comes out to 1.05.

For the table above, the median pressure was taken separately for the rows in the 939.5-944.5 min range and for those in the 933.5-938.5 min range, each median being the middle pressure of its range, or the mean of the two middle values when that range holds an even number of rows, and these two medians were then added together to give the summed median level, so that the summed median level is 2.06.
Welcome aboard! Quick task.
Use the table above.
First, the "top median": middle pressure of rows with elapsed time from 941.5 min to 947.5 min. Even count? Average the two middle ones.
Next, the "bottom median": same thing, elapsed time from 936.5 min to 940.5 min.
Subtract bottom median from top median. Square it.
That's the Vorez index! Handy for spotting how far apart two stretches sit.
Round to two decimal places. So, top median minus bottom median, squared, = 0.03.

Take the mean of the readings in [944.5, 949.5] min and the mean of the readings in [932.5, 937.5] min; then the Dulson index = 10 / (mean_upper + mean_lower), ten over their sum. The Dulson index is 5.2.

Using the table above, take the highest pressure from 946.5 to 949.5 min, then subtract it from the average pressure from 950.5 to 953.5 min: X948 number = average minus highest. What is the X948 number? -0.117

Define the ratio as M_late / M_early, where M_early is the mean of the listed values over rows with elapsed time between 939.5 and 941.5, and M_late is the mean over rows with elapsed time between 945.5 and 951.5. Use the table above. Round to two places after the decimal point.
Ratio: 0.82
